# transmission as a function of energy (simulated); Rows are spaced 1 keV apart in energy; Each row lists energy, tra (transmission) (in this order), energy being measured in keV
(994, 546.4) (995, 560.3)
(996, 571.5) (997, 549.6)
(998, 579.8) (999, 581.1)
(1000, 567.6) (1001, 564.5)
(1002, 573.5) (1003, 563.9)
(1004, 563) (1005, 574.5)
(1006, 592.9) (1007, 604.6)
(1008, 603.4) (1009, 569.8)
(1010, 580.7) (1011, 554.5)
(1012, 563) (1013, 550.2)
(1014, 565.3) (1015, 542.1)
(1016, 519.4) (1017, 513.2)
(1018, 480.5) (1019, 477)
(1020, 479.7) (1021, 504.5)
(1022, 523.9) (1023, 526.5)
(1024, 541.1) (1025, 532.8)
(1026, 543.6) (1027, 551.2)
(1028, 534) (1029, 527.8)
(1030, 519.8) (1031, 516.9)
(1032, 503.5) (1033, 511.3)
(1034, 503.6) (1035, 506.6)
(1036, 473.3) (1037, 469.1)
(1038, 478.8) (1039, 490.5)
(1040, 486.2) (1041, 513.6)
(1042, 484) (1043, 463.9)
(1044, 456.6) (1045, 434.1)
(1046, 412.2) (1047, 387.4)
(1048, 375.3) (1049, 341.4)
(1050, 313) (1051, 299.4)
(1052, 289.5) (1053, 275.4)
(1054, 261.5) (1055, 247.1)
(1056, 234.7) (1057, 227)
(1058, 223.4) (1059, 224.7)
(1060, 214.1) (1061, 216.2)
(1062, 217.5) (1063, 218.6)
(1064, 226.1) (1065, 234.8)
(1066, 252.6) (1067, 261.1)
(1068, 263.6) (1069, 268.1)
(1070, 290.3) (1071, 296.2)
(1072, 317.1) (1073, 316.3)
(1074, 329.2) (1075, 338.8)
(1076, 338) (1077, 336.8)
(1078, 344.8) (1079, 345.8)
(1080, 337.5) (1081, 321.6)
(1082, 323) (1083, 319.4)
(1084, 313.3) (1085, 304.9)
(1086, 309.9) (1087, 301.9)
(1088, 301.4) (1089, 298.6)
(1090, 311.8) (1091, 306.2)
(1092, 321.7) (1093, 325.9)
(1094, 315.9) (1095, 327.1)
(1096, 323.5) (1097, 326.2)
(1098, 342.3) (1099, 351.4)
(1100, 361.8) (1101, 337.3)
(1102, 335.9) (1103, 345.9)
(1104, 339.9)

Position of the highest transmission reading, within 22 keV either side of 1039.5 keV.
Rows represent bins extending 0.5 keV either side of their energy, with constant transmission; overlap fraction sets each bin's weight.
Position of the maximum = 1027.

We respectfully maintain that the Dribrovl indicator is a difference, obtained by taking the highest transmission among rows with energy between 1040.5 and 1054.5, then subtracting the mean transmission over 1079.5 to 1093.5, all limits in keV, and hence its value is 200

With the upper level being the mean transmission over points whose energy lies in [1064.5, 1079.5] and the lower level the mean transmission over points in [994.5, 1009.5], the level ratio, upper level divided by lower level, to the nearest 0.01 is 0.53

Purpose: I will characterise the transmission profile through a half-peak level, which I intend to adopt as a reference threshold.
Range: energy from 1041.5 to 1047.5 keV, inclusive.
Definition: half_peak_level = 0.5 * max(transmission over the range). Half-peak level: 242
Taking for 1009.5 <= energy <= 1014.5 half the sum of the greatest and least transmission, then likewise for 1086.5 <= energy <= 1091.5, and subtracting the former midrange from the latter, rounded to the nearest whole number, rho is -260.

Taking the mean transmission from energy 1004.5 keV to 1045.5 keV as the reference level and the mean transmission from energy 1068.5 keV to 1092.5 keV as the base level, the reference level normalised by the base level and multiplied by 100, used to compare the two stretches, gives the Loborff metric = 165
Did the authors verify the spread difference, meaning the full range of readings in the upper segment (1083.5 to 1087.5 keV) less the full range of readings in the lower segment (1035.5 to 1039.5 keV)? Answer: -10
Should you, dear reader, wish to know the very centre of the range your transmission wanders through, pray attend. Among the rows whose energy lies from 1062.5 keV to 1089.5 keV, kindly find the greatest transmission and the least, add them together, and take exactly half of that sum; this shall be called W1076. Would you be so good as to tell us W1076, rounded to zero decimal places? 282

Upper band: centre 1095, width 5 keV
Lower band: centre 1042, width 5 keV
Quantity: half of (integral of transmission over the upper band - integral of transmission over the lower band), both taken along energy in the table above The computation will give -393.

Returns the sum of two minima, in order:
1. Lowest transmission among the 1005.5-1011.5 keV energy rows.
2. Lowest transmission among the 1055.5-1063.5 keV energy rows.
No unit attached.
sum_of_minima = 769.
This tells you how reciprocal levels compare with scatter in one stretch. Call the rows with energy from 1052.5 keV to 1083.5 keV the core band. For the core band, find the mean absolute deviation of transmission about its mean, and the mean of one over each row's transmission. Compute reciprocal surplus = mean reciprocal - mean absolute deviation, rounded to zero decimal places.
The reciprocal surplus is -43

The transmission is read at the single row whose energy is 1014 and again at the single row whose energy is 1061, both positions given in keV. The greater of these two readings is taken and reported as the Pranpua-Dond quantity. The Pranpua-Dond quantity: 565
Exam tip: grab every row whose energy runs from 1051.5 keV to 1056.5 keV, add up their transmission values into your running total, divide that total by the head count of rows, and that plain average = 262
